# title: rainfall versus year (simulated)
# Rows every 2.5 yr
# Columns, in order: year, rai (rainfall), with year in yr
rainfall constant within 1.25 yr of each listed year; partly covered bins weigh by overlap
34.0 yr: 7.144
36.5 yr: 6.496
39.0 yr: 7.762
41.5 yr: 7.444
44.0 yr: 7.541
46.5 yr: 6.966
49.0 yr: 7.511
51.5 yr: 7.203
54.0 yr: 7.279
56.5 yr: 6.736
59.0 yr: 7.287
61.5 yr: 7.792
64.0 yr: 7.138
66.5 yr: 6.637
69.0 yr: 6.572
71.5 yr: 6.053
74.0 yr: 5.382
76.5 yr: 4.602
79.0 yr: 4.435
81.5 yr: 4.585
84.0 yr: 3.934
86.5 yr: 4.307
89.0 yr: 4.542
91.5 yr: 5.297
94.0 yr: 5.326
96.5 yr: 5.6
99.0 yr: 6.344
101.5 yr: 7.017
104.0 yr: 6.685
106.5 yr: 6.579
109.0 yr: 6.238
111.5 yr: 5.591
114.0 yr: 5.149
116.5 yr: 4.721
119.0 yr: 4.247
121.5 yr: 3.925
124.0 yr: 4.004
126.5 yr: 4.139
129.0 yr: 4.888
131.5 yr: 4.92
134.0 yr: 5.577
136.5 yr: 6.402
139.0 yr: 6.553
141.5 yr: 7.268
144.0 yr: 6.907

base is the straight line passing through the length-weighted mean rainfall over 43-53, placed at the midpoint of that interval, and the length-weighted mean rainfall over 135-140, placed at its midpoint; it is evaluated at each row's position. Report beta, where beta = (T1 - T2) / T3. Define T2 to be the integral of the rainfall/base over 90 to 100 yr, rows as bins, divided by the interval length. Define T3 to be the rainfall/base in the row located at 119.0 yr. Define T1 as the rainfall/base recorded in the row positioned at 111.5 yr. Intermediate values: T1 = 0.84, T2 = 0.82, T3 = 0.64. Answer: 0.03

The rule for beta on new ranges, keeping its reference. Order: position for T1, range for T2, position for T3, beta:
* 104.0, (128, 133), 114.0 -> 0.30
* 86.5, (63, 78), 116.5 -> -0.32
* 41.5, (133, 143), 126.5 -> 0.00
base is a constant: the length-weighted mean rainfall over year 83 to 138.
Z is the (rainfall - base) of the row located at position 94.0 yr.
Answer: 0.1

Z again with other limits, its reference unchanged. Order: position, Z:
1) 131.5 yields -0.3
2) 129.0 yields -0.4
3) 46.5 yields 1.7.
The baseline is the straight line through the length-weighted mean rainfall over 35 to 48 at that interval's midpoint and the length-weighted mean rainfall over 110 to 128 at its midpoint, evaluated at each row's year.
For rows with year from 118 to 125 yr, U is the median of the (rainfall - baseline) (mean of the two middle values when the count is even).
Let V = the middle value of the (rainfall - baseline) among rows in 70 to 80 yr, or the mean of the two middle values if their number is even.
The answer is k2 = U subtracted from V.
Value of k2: -0.7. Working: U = -0.39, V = -1.1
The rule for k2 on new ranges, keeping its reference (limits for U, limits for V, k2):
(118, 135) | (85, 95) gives -0.5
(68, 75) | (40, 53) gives 0.5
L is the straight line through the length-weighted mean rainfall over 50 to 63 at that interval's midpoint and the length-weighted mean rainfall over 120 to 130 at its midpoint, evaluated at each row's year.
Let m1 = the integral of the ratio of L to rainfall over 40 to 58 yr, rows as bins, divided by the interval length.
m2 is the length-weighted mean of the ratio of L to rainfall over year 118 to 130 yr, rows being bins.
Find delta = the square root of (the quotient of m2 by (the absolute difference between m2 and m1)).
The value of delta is 5.67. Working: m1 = 1.05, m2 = 1.0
